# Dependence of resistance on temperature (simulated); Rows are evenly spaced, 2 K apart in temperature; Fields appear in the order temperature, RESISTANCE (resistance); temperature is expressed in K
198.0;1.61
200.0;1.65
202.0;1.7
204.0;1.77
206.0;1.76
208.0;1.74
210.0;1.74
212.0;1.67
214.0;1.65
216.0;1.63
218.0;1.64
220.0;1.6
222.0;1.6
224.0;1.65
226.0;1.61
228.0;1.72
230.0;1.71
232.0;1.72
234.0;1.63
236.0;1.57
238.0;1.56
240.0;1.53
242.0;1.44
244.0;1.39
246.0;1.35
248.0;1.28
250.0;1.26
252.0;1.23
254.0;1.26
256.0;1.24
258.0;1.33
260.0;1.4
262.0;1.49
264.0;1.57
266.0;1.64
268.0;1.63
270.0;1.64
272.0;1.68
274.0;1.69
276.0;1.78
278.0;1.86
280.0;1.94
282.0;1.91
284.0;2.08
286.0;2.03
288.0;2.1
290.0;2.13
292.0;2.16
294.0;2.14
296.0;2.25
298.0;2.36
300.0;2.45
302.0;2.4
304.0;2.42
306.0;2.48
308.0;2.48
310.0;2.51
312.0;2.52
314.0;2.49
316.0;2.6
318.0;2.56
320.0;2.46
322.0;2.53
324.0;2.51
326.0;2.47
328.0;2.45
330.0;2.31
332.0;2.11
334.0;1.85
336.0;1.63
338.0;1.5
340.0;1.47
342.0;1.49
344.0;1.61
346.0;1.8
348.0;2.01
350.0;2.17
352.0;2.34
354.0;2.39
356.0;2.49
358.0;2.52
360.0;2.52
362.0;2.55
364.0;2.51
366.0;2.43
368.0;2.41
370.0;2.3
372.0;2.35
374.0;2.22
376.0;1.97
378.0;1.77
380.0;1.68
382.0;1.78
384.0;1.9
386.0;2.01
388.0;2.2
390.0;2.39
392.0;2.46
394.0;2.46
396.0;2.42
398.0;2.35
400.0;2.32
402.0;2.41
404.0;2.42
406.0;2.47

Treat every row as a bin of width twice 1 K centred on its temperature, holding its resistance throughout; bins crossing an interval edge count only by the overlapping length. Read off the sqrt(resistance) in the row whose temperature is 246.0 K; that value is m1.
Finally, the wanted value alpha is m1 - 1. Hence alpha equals 0.2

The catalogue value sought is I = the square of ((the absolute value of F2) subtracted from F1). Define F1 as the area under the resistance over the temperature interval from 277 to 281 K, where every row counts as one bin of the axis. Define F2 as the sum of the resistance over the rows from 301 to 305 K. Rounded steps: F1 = 8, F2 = 5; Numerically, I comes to 8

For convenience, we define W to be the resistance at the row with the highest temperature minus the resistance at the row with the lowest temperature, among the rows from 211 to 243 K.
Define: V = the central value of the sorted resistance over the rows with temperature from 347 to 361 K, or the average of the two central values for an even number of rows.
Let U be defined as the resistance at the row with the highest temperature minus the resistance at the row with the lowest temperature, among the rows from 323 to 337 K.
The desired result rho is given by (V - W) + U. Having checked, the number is 1.7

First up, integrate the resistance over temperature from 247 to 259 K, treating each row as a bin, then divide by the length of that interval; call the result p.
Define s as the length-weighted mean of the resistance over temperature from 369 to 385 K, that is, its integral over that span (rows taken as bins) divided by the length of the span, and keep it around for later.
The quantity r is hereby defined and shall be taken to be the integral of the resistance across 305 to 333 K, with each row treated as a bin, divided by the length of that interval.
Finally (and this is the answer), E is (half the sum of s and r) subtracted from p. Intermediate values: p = 1.3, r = 2.46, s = 2.0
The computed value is -1.0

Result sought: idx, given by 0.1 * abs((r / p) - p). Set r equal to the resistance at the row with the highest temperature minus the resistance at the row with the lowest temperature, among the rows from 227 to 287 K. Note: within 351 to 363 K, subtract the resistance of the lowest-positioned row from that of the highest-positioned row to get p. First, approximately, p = 0.2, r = 0.31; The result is 0.127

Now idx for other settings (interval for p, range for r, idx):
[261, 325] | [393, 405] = 0.106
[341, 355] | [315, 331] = 0.122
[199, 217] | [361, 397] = 0.652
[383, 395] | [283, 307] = 0.015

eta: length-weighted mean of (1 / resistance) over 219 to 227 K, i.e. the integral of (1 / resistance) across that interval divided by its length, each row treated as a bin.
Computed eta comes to 0.62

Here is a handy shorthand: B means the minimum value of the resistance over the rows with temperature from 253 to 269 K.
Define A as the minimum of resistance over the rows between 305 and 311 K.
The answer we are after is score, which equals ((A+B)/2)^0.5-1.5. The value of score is -0.136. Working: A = 2.48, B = 1.24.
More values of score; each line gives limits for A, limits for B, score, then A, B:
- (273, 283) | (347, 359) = -0.140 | 1.69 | 2.01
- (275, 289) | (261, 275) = -0.221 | 1.78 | 1.49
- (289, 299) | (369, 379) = -0.104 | 2.13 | 1.77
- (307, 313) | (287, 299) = 0.013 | 2.48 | 2.1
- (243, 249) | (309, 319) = -0.127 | 1.28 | 2.49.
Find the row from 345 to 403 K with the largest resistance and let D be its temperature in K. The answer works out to 362.0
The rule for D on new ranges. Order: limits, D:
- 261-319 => 316.0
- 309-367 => 316.0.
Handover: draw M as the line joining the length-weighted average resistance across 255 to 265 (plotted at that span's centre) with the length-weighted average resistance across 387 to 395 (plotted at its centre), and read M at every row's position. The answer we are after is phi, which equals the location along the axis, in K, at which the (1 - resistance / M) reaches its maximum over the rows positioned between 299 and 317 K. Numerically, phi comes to 314.0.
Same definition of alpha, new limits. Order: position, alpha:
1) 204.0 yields 0.3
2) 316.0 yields 0.6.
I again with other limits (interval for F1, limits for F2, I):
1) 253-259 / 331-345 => 16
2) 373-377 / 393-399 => 1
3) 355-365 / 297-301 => 415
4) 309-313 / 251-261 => 13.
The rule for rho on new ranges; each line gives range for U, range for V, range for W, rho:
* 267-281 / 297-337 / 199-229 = 2.7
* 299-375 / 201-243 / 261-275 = 1.2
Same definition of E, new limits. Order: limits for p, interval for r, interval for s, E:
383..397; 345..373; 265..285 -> 0.2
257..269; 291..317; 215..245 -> -0.5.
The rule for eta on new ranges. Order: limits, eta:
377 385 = 0.56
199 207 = 0.58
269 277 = 0.59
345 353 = 0.49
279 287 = 0.50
